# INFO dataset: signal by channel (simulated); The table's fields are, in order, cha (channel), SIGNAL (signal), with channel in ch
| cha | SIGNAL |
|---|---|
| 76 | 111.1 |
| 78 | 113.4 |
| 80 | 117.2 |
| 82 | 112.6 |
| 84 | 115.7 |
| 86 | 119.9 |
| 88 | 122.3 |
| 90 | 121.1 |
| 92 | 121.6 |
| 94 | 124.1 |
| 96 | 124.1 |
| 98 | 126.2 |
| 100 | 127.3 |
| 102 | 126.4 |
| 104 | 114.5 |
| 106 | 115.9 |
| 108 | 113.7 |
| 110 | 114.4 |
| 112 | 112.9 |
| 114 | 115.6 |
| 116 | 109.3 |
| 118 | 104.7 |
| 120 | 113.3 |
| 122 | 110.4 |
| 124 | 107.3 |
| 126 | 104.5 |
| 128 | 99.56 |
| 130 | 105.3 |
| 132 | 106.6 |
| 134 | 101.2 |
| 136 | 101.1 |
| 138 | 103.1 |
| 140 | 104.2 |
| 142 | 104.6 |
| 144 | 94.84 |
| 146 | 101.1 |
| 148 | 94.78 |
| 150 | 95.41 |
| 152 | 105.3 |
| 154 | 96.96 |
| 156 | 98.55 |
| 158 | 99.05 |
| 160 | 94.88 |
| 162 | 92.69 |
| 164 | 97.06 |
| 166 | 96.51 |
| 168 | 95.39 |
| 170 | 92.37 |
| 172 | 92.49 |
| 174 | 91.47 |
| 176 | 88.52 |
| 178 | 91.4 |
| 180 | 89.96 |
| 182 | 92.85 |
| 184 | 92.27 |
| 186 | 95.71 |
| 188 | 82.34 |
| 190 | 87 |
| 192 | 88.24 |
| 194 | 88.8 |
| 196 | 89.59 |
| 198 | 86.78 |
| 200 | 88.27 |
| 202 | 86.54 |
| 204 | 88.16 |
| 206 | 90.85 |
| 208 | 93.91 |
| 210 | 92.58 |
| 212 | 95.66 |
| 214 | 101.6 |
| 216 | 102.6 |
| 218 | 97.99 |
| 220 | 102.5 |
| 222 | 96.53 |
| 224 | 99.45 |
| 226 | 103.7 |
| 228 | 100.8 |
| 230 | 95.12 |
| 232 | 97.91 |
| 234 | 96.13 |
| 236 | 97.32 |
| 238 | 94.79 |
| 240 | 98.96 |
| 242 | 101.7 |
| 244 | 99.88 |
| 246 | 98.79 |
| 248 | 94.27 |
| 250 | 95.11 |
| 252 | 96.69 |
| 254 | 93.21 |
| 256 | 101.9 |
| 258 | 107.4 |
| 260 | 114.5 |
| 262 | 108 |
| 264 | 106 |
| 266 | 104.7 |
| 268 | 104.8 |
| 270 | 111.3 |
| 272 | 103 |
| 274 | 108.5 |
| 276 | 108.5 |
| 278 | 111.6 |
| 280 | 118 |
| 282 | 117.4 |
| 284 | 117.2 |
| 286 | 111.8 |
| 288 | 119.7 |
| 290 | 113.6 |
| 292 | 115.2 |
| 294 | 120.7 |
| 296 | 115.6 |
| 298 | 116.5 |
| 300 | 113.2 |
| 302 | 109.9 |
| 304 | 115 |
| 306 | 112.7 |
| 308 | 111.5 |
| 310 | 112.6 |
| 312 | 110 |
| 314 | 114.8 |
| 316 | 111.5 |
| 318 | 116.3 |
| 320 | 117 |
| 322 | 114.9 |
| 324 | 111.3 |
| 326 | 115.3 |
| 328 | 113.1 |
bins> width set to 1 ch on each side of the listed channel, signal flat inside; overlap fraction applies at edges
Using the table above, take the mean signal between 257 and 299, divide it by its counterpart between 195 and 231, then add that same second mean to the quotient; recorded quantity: 96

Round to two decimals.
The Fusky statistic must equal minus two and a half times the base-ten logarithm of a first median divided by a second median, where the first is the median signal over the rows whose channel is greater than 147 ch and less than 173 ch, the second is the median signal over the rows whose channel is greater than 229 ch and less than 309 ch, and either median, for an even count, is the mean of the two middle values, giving 0.14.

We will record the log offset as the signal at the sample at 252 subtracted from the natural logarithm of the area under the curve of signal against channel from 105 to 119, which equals -89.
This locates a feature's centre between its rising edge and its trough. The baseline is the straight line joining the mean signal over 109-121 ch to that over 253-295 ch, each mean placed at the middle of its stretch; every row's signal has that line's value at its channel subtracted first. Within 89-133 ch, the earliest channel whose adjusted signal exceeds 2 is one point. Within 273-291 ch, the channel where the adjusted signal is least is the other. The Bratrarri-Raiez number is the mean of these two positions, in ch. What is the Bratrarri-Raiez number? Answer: 182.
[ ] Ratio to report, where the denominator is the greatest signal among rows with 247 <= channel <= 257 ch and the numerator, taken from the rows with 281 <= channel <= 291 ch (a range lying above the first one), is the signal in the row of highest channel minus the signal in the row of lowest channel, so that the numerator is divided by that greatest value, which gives -0.037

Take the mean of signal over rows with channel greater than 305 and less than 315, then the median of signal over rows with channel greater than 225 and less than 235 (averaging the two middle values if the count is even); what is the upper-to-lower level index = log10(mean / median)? 0.060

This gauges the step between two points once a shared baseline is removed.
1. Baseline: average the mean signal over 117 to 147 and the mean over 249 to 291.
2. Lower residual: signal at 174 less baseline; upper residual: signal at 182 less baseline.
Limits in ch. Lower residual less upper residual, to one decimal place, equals -1.4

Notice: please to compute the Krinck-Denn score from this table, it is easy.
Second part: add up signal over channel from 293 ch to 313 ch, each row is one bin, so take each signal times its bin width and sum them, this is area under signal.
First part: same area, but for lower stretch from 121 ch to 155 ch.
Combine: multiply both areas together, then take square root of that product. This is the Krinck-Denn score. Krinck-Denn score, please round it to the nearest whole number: 2811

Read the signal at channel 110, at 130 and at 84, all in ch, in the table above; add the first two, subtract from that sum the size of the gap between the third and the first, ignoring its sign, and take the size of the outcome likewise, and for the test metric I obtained 218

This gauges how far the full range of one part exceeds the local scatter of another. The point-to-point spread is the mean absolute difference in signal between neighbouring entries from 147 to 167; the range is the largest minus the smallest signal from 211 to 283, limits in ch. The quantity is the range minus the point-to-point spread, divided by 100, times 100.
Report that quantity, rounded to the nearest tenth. 21.2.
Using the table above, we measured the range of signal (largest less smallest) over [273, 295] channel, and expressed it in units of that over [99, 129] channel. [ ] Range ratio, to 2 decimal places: 0.44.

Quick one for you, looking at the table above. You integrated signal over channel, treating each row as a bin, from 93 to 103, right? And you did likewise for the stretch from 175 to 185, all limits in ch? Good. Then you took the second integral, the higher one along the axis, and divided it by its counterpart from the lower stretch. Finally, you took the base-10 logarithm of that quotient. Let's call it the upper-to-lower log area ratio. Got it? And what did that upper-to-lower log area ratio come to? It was -0.140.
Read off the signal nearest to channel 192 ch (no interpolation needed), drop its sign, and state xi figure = 88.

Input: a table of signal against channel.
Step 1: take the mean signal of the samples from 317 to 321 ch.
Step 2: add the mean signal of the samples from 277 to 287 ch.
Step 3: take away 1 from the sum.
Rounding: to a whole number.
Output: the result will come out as 231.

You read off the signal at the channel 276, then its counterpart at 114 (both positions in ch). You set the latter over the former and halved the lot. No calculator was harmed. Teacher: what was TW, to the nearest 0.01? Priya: 0.53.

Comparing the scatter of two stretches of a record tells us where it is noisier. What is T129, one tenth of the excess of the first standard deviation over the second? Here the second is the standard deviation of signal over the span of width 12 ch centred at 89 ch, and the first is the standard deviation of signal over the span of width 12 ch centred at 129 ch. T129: 0.0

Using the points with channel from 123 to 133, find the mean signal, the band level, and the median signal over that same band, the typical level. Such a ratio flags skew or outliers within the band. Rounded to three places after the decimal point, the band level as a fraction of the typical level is 0.994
